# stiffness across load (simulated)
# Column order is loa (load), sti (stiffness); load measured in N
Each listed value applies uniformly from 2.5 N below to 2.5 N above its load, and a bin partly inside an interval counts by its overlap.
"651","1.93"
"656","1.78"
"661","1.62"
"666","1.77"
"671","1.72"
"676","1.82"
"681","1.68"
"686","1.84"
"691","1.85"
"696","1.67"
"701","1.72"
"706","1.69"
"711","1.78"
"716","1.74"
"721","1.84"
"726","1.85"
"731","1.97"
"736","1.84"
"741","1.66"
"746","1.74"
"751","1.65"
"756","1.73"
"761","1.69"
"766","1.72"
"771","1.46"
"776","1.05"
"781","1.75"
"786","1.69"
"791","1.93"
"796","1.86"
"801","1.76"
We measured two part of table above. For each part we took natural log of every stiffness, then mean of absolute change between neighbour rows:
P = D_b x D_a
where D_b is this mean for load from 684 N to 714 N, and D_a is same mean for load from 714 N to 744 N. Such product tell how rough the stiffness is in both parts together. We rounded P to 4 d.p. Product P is 0.0024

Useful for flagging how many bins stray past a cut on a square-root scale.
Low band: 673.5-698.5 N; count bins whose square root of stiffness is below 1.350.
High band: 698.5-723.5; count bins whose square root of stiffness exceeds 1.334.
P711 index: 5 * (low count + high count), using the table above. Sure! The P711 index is 25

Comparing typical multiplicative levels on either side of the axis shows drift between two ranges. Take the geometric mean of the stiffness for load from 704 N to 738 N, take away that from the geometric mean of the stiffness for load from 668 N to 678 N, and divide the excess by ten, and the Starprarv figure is -0.004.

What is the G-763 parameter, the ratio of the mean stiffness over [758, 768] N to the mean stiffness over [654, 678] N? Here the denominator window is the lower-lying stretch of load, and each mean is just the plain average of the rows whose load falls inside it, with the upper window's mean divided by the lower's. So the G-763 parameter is 0.98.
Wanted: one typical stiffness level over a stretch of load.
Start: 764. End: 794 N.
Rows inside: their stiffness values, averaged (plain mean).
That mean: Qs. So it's 1.60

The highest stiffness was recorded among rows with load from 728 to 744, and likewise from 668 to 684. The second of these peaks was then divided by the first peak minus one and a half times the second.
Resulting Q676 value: -2.39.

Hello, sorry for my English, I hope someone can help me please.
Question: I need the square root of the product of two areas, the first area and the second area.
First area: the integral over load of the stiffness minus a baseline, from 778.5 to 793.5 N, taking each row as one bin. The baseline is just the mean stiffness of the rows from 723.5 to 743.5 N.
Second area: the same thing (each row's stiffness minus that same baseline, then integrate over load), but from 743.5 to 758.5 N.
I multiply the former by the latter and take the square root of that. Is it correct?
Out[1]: 1.1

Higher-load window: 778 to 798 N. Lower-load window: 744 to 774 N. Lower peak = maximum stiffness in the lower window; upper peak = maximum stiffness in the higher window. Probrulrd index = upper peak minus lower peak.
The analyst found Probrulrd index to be 0.19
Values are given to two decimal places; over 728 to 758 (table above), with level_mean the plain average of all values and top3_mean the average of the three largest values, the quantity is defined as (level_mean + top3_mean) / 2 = 1.81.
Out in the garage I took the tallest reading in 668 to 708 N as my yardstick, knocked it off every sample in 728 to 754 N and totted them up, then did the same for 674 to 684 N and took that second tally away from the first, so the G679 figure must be -0.2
